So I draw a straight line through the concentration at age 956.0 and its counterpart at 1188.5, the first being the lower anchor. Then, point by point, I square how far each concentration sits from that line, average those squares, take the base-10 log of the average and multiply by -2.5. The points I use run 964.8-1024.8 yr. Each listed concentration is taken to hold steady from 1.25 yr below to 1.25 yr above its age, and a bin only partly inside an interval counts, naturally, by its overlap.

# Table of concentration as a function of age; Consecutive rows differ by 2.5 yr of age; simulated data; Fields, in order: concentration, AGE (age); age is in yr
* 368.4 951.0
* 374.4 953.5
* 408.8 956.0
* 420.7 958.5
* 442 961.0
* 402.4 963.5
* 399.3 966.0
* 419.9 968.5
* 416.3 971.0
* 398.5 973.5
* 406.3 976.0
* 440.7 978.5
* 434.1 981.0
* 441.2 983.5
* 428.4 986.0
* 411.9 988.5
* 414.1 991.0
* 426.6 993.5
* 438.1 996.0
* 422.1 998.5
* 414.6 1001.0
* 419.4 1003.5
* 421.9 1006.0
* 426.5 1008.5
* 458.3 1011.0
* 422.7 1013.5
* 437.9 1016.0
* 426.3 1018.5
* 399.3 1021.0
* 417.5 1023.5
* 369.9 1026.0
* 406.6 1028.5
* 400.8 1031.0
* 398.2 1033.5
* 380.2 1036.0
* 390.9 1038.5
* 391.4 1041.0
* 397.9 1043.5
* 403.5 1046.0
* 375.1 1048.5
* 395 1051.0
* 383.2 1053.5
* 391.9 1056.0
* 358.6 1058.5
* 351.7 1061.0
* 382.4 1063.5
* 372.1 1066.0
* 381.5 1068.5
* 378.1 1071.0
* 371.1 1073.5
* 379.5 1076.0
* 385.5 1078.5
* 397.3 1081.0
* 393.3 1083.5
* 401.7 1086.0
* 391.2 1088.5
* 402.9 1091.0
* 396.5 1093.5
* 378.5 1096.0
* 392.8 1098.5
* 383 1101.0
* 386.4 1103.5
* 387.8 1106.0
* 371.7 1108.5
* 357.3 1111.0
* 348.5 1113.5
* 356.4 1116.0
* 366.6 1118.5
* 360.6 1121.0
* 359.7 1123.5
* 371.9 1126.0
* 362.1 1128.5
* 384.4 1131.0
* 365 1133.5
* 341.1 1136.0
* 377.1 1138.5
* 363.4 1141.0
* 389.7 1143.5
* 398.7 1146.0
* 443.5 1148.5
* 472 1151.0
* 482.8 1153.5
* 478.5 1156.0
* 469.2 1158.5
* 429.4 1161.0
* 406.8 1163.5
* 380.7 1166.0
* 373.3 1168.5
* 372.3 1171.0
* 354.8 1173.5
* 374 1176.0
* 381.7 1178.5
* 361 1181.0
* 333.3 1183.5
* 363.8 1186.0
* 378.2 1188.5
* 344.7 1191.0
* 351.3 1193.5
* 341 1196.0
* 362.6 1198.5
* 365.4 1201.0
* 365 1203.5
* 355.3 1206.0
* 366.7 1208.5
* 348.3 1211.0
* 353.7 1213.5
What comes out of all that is -6.9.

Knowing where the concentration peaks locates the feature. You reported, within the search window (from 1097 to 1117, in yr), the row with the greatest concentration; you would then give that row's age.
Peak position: 1098.5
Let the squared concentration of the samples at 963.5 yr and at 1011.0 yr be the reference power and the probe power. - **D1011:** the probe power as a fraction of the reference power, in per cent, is 130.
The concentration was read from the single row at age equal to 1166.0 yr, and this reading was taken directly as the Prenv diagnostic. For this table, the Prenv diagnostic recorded 380.7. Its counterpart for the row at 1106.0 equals 387.8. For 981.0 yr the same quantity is 434.1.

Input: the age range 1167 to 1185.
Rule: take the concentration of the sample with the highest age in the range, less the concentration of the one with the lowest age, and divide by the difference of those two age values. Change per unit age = -2.7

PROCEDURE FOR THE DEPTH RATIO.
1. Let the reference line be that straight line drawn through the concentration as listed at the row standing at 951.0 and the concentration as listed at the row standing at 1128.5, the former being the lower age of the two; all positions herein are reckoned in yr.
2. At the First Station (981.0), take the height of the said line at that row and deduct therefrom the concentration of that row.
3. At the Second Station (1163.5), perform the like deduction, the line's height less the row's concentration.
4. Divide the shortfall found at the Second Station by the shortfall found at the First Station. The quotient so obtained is 0.69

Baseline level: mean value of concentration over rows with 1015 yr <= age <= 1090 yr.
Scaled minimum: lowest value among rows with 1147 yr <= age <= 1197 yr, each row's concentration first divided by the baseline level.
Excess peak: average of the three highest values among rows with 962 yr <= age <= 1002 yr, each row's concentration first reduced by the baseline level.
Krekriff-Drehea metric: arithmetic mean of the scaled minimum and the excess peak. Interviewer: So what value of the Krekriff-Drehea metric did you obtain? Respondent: 25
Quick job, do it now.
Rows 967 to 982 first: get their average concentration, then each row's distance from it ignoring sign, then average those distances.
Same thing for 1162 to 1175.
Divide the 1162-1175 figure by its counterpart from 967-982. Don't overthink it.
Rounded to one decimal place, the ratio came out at 1.1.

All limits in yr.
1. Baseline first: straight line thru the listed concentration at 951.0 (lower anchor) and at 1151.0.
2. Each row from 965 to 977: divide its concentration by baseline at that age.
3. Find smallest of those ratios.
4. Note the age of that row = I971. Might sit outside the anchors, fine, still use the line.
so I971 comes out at 973.5 yr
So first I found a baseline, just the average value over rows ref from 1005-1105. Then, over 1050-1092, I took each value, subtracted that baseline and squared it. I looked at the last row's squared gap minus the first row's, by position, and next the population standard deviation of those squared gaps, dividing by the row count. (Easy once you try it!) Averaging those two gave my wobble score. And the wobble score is 280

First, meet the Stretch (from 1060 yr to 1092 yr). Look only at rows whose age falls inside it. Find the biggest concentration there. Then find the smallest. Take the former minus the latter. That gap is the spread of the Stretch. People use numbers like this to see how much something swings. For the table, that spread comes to 51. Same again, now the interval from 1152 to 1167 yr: 102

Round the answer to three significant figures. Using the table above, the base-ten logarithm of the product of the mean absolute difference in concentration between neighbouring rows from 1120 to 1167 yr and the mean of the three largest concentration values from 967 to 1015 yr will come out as 3.95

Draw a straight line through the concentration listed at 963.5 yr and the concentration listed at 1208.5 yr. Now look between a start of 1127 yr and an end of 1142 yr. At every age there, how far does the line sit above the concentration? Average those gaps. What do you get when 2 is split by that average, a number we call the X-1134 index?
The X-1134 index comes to 0.17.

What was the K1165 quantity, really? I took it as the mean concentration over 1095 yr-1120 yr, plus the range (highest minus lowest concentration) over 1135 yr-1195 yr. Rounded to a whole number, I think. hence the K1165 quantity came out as 522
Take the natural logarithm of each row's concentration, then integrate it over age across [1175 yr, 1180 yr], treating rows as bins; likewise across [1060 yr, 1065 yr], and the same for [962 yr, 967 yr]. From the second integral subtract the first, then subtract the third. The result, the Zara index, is -30.12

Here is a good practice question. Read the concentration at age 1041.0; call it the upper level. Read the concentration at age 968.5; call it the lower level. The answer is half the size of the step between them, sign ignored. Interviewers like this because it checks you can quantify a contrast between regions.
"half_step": 14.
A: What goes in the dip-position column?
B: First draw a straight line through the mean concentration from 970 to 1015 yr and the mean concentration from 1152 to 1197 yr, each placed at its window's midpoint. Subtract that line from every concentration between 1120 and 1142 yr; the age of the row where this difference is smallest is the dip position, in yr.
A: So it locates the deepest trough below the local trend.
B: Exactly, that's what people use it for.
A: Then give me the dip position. 1136.0 yr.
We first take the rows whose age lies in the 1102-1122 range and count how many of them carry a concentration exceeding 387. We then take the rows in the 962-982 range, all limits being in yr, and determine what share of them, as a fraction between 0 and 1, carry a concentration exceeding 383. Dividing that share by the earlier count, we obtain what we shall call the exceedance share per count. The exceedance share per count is 1.00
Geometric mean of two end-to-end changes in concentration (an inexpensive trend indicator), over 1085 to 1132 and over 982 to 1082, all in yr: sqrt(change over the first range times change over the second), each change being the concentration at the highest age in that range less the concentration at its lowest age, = 28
